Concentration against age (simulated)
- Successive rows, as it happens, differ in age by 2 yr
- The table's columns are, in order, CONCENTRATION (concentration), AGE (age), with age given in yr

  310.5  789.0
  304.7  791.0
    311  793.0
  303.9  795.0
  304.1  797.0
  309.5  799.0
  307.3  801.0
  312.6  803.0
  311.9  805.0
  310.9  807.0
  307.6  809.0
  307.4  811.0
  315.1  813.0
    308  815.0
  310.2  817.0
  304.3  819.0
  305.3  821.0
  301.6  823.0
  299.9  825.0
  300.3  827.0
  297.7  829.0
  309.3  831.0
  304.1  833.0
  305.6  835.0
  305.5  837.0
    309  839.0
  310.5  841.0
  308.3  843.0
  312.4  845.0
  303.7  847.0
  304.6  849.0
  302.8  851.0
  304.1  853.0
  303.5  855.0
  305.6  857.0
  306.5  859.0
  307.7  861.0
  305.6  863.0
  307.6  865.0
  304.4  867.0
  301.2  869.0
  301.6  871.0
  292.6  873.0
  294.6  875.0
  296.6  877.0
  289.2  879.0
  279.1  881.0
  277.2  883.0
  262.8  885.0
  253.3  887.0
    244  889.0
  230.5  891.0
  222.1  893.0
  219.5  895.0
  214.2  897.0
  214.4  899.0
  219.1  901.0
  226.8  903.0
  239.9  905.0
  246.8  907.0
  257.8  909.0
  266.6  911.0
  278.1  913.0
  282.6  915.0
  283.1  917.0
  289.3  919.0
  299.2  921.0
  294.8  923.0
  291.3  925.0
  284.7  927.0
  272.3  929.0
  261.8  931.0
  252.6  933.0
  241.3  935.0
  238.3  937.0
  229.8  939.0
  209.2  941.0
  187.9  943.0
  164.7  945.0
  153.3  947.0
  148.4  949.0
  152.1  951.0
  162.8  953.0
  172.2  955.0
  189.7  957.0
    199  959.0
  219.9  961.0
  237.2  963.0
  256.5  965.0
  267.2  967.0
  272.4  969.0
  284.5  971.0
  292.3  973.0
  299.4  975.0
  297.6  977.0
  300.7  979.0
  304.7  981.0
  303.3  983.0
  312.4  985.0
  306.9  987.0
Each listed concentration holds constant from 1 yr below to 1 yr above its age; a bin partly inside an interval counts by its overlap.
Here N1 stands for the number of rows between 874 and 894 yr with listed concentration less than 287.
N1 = 7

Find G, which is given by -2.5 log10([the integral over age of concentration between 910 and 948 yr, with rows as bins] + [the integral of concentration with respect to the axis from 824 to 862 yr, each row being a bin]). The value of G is -10.8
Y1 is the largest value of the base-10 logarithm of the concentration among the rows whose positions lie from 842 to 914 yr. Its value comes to 2.495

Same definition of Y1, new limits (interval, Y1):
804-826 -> 2.498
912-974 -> 2.476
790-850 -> 2.498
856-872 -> 2.488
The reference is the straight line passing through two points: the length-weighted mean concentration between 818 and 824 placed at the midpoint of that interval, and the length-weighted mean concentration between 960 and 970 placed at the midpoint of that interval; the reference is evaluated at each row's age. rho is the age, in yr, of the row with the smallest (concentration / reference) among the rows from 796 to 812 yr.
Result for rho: 797.0 yr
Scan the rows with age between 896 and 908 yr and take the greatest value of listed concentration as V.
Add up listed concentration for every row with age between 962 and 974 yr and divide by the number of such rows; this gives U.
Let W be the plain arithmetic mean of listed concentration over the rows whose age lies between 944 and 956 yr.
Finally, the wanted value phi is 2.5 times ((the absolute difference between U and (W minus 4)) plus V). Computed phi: 901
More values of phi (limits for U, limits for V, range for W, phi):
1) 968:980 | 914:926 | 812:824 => 779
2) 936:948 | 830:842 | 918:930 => 995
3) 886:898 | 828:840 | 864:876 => 938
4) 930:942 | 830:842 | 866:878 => 915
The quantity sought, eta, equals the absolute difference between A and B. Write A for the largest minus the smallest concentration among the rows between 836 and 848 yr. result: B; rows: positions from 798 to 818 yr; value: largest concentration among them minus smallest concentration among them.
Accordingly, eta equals 1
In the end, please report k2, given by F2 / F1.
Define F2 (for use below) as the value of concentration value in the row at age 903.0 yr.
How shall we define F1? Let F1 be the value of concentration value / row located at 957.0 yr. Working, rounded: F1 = 189.7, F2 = 226.8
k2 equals 1.20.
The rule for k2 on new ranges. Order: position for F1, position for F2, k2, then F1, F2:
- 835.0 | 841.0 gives 1.02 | 305.6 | 310.5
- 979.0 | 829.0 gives 0.99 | 300.7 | 297.7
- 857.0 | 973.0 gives 0.96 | 305.6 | 292.3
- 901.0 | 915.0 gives 1.29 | 219.1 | 282.6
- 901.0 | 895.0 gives 1.00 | 219.1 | 219.5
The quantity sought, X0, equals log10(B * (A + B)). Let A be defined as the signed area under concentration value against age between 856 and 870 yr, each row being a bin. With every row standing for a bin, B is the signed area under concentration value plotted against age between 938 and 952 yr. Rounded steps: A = 4277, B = 2491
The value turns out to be 7.23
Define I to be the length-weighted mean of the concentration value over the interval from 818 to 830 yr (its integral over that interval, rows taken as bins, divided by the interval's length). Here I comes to 302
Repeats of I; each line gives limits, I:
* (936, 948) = 197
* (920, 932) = 284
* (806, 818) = 310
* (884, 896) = 239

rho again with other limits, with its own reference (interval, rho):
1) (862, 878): 873.0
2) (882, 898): 897.0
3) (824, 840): 829.0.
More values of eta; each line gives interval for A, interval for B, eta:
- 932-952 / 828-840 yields 93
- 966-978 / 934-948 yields 56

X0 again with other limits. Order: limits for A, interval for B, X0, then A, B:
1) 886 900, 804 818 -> 7.51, 3196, 4342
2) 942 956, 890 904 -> 7.22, 2283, 3093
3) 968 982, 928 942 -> 7.41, 4103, 3411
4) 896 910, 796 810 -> 7.52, 3238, 4328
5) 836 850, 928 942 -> 7.42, 4308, 3411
